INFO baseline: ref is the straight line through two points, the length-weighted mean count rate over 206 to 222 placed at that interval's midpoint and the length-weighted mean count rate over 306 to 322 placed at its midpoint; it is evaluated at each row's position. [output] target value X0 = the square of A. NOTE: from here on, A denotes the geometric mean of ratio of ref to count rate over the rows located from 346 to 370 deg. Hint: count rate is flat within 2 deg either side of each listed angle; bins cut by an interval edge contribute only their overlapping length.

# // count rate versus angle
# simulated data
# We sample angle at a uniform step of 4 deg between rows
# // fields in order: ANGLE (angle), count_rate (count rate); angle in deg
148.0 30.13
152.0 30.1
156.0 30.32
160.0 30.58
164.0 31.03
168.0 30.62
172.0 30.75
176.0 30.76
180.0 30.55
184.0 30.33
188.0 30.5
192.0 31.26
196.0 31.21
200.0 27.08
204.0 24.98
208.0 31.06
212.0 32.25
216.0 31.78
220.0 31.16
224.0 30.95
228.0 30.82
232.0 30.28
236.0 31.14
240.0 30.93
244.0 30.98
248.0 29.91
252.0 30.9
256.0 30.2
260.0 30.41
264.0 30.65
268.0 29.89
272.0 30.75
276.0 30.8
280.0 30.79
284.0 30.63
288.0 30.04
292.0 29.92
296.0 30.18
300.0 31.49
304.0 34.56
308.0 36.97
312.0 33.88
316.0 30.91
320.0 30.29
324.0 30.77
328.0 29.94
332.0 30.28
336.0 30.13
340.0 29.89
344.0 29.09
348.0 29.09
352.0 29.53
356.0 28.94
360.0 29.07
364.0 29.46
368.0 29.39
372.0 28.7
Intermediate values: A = 1.15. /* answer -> 1.32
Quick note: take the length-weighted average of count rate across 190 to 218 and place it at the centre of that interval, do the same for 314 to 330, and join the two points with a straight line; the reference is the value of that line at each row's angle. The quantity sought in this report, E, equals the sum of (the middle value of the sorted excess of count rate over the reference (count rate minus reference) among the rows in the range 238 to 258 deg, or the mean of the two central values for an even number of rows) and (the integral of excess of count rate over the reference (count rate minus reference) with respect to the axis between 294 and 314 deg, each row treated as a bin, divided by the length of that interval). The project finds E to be 3.8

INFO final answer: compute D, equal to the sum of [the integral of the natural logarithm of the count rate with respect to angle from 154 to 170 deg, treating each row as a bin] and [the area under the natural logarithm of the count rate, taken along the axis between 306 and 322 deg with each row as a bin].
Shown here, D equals 111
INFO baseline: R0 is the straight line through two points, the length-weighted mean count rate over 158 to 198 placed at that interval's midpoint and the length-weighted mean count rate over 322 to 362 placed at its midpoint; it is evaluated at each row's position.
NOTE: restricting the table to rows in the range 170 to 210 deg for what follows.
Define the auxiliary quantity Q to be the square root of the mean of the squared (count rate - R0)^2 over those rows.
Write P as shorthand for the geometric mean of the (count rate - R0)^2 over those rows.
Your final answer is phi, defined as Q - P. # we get 11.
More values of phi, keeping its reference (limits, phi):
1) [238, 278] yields 0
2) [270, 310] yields 17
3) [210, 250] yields 1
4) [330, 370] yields 0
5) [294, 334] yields 17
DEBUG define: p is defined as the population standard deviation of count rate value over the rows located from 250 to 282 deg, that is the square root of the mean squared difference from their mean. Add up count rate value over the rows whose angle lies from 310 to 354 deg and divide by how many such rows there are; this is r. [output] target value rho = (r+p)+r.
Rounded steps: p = 0.3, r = 30.35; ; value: 61.0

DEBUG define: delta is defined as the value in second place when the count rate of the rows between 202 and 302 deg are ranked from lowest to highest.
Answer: 29.89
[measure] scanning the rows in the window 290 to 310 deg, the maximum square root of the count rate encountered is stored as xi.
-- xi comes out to 6.08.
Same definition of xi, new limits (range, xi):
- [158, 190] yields 5.57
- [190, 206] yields 5.59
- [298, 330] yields 6.08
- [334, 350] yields 5.49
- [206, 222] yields 5.68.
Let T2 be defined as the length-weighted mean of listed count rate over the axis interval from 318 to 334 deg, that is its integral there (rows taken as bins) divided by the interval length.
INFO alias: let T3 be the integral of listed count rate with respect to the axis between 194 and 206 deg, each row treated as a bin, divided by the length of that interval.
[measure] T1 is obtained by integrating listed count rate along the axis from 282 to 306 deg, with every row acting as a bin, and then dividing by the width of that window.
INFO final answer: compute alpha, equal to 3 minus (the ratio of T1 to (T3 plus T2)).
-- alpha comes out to 2.46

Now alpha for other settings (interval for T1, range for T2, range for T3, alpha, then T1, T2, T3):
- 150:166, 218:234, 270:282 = 2.50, 30.5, 30.8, 30.8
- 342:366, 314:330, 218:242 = 2.52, 29.2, 30.5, 30.9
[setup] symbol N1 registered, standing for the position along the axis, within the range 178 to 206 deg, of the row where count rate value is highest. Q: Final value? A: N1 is 192.0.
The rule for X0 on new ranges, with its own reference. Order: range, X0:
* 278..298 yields 1.16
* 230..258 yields 1.09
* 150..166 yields 1.02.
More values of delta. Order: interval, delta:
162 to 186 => 30.55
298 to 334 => 30.28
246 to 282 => 29.91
